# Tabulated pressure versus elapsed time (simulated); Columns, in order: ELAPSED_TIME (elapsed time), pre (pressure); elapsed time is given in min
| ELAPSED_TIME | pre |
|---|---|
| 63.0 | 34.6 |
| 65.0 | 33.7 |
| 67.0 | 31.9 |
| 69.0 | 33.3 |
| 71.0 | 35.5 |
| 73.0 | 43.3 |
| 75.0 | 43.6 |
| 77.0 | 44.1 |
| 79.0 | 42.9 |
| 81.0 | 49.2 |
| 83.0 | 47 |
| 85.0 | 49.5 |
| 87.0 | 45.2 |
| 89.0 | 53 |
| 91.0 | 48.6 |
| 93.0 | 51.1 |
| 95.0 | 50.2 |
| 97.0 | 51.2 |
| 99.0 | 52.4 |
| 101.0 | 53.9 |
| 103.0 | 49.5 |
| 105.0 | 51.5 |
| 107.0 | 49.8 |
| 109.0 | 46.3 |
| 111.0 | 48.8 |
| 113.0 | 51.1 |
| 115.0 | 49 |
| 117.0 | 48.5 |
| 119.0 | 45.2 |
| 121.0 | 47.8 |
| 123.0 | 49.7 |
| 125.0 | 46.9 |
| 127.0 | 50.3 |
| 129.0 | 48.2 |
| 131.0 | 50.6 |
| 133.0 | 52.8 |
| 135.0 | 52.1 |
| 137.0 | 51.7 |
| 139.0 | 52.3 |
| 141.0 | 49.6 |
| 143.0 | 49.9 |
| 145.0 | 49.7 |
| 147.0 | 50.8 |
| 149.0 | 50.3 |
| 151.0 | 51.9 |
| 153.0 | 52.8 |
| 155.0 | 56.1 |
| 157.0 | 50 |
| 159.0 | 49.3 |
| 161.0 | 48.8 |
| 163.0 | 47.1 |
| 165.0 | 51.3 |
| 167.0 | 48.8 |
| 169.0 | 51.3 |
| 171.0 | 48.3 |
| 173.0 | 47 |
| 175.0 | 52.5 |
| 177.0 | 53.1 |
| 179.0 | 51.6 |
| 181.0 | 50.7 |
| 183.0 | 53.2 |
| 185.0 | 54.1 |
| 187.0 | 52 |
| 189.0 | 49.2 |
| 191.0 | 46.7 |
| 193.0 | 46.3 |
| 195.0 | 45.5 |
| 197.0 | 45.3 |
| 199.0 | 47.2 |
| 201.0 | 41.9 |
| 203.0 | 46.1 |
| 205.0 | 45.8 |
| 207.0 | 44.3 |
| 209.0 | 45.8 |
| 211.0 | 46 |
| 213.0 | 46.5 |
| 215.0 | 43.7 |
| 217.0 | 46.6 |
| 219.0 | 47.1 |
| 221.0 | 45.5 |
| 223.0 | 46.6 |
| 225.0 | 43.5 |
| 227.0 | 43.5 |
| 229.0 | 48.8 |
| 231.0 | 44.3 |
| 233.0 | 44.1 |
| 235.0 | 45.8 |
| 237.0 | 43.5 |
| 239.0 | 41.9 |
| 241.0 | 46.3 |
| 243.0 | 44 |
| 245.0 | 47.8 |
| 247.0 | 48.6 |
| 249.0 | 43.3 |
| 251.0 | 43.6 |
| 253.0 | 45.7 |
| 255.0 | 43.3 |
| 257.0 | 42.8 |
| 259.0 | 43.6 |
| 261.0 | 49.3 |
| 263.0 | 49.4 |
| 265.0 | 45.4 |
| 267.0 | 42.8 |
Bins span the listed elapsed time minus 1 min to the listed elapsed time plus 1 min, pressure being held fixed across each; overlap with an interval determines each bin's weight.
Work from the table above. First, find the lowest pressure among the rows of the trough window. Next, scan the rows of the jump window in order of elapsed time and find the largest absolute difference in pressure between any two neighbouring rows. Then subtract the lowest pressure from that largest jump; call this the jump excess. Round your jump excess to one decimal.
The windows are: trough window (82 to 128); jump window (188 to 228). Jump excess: -39.9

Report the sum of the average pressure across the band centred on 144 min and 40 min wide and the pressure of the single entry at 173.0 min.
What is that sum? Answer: 97.6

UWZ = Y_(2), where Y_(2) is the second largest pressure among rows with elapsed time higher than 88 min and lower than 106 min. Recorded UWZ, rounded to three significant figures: 53.0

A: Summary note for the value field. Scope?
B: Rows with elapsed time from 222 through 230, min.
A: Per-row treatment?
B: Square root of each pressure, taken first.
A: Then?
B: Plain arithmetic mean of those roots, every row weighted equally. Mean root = 6.8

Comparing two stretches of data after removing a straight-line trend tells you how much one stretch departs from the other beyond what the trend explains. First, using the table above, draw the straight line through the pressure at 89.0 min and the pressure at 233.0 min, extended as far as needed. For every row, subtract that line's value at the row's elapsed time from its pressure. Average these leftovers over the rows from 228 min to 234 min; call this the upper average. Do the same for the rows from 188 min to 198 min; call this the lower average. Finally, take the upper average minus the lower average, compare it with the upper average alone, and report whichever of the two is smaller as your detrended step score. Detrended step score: 1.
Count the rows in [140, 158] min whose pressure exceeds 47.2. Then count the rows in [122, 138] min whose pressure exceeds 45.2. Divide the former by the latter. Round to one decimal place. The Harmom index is 1.1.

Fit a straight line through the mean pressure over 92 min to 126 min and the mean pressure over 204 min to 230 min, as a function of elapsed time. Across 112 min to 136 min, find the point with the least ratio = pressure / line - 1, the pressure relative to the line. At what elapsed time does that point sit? 119.0 min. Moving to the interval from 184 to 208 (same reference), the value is 201.0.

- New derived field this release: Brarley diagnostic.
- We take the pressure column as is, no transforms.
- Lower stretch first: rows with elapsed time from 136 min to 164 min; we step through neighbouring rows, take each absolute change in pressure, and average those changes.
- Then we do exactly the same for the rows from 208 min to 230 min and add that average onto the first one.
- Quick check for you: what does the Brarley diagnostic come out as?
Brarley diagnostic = 3.35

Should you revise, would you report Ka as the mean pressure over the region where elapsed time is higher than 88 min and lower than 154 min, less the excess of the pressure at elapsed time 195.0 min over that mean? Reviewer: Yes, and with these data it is 55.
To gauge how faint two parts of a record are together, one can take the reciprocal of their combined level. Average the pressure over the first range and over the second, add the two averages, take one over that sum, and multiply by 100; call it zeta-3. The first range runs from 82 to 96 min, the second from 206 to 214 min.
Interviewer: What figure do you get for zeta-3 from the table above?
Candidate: 1.05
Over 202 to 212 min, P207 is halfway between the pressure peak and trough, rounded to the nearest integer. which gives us 45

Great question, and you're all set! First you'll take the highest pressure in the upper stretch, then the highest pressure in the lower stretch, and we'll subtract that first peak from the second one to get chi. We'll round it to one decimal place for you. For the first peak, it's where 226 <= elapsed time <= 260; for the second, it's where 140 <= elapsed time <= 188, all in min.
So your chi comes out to 7.3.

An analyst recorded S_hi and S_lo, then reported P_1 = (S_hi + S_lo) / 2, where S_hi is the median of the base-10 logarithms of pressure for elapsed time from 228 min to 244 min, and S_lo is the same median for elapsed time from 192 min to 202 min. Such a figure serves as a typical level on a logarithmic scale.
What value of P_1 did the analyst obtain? 1.65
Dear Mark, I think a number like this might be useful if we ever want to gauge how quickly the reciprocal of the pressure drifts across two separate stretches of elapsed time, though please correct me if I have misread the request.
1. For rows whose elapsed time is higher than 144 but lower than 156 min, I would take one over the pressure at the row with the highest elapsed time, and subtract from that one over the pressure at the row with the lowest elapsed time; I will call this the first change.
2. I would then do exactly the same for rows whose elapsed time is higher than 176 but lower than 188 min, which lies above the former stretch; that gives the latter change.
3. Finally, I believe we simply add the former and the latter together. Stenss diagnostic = -0.0019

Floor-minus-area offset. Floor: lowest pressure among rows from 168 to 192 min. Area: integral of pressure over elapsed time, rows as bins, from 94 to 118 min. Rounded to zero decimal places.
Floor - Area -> -1158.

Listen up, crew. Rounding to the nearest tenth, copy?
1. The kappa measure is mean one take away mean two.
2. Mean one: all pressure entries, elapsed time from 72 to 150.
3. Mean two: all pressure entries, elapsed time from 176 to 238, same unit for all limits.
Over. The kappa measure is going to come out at 2.3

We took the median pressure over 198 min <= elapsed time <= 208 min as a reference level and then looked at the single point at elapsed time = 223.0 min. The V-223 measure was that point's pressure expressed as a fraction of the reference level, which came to 1.02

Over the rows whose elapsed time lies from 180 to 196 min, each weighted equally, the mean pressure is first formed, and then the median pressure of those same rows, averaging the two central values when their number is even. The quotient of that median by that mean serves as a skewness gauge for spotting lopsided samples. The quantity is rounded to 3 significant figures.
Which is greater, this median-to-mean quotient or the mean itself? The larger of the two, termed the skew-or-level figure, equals 49.7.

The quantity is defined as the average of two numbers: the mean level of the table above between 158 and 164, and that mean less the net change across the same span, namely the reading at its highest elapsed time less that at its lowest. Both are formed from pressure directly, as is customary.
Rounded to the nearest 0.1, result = 49.5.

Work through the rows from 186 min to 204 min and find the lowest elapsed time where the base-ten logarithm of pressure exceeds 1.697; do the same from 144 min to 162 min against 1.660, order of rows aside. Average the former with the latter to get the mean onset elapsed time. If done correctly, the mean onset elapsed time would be 166 min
